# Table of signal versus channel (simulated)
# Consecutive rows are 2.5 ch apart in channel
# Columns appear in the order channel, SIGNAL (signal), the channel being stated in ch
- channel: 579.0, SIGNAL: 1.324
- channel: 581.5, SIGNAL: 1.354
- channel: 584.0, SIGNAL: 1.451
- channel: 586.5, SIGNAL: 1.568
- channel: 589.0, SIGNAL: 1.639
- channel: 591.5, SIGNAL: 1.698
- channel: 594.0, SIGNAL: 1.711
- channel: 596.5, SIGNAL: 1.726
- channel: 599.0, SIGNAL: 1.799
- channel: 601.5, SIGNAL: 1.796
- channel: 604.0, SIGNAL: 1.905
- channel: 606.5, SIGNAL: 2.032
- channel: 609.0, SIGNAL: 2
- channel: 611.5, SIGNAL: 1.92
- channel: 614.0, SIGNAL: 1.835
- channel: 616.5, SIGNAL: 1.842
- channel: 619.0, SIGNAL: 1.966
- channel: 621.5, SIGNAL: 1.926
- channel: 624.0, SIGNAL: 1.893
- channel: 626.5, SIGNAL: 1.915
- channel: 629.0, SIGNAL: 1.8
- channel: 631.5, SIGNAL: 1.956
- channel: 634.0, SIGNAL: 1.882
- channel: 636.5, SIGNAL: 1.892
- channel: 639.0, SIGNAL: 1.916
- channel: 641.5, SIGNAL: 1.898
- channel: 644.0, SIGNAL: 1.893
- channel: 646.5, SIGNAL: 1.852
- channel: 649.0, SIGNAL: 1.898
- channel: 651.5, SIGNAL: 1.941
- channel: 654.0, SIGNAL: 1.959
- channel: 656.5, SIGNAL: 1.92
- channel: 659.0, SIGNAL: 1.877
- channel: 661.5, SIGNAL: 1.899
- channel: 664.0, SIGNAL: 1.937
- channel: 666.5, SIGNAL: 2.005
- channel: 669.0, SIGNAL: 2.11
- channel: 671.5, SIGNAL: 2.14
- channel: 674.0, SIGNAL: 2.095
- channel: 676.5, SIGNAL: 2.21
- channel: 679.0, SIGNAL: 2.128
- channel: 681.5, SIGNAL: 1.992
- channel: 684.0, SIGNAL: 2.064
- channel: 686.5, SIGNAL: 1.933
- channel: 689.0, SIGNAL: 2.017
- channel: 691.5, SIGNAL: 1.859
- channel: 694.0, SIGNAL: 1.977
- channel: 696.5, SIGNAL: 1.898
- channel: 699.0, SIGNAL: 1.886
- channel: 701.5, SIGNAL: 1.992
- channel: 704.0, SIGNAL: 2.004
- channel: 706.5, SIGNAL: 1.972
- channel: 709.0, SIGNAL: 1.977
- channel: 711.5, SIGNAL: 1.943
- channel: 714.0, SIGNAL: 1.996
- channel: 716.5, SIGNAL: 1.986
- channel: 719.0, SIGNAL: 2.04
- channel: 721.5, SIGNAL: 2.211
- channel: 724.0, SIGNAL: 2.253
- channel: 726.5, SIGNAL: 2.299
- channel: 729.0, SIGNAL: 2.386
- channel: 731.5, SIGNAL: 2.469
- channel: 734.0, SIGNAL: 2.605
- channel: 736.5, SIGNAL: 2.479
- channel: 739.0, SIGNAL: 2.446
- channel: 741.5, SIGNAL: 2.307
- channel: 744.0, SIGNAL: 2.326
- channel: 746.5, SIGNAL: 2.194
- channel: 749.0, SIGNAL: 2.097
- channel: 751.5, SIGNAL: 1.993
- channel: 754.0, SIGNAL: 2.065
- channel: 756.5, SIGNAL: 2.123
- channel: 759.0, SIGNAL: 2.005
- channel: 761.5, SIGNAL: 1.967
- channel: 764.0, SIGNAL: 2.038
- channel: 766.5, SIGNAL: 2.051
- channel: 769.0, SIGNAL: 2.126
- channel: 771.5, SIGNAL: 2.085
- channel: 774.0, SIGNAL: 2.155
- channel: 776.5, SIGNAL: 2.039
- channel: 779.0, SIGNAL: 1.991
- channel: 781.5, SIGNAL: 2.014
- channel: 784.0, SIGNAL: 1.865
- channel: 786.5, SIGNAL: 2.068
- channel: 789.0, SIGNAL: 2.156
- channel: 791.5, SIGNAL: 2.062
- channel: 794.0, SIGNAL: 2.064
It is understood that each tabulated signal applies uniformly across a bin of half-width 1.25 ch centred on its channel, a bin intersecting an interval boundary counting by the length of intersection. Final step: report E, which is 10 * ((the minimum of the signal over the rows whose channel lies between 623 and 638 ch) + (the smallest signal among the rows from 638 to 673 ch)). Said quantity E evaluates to 36.5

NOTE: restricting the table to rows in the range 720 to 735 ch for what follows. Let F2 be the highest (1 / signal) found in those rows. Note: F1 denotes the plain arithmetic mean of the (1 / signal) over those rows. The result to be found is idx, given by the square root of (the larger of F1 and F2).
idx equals 0.673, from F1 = 0.423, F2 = 0.452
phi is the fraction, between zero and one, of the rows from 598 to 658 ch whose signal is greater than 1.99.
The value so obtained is 0.08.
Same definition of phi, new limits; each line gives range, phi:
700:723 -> 0.56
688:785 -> 0.74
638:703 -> 0.38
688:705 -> 0.43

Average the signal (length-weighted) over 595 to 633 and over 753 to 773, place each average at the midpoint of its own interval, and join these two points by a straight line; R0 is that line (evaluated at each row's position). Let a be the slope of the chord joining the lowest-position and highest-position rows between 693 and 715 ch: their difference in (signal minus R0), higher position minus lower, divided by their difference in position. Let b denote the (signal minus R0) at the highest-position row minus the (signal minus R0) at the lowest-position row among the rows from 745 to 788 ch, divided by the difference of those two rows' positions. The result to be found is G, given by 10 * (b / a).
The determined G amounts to 208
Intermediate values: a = 0.000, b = -0.0043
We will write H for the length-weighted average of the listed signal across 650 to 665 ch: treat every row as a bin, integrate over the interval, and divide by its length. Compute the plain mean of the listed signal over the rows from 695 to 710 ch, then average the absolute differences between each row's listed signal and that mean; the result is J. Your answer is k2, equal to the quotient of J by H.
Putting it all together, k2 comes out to 0.022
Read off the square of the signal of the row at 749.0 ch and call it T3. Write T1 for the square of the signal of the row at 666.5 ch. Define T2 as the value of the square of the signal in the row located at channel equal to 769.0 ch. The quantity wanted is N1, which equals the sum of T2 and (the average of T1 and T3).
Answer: 8.7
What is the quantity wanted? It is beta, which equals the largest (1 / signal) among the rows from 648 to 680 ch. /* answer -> 0.533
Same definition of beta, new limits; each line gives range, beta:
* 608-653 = 0.556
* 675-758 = 0.538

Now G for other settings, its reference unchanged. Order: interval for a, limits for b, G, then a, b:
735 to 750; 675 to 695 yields 5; -0.032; -0.0145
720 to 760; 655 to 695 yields -1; -0.007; 0.0004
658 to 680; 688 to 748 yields 2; 0.011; 0.0019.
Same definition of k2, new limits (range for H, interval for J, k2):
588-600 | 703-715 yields 0.010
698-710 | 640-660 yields 0.013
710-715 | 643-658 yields 0.015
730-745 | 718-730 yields 0.037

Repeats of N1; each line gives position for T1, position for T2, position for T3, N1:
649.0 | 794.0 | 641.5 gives 7.9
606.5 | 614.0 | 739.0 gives 8.4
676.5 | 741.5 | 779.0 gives 9.7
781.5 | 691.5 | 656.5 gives 7.3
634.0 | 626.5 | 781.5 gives 7.5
